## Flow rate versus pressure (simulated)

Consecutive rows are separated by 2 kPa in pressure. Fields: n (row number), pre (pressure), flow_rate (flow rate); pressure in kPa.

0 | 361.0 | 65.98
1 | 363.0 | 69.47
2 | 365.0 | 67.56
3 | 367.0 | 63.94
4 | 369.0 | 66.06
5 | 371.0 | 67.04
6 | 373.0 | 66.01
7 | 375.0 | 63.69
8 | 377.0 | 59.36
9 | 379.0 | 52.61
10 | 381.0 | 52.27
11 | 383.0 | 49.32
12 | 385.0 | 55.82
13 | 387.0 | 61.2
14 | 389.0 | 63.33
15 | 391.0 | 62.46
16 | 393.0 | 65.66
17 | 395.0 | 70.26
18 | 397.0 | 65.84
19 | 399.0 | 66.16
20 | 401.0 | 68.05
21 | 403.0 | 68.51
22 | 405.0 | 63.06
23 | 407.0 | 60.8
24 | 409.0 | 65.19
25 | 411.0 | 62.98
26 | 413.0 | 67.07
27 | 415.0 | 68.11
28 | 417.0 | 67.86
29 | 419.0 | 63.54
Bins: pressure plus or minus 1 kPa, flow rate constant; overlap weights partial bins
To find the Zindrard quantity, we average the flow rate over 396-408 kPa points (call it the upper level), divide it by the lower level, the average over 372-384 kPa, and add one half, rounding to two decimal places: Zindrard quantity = 1.64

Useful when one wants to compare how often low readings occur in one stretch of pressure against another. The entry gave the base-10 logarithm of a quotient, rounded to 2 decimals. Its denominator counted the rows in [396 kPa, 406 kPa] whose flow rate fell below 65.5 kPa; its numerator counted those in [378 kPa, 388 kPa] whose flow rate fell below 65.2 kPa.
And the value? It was 0.70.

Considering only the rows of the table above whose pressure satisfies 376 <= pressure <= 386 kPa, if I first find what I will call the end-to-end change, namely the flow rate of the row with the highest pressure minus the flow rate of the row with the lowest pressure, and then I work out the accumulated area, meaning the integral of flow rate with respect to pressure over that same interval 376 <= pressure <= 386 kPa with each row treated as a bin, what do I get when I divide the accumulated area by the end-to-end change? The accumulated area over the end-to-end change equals -152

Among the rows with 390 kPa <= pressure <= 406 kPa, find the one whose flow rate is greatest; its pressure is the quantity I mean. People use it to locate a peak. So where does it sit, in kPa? 395.0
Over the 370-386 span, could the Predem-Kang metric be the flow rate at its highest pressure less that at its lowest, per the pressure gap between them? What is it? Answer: -0.8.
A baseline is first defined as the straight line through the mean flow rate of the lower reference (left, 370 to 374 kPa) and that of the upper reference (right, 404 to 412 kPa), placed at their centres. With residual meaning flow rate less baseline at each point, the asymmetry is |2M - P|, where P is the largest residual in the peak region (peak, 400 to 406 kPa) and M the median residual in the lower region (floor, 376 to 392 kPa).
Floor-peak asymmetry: 21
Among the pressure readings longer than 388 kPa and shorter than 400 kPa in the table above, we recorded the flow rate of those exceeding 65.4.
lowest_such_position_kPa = 393.0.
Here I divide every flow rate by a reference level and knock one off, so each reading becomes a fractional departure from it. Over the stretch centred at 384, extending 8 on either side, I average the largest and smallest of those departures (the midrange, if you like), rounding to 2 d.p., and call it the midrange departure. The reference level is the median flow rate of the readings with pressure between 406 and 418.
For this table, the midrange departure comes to -0.15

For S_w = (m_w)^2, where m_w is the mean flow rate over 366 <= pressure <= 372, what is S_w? 4314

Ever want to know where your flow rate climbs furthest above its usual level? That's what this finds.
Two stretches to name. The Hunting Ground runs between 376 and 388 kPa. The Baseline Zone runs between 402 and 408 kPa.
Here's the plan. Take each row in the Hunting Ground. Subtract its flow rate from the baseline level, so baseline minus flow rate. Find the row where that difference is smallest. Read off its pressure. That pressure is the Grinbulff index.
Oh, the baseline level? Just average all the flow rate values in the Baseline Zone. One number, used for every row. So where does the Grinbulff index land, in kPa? 387.0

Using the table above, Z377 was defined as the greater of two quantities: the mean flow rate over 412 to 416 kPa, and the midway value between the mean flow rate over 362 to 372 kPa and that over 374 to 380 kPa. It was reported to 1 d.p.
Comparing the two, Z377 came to 67.6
